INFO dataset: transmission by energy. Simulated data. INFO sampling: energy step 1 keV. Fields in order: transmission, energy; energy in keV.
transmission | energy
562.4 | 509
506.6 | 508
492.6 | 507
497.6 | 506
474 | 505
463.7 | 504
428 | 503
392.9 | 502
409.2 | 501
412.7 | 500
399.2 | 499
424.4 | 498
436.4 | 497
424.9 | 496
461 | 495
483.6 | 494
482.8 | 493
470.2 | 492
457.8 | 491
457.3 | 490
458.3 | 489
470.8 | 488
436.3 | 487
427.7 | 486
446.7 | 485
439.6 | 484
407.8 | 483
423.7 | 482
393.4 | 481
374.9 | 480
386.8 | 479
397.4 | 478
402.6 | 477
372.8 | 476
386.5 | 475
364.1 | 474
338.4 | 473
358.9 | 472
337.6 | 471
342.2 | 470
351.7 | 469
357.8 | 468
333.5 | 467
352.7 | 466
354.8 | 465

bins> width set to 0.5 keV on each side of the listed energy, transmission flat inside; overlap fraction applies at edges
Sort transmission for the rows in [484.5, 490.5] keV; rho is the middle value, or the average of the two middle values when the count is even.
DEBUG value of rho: 452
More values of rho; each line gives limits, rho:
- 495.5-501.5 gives 419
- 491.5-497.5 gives 466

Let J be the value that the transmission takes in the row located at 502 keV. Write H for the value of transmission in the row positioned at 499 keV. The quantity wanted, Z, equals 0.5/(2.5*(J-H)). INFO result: -0.03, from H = 399.2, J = 392.9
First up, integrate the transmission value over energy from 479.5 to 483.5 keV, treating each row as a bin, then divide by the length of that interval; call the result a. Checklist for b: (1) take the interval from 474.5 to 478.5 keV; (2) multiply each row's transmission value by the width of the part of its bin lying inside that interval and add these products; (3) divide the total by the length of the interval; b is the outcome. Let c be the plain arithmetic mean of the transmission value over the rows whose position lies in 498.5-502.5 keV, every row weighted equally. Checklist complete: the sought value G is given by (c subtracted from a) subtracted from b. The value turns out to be 393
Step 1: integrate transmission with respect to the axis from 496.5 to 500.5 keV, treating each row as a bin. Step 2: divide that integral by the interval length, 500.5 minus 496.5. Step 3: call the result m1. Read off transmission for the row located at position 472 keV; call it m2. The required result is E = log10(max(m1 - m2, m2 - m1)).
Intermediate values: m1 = 418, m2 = 358.9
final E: 1.8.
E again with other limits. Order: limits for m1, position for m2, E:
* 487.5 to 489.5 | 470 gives 2.1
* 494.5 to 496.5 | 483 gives 1.5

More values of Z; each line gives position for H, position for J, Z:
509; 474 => 0.00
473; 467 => -0.04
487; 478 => -0.01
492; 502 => 0.00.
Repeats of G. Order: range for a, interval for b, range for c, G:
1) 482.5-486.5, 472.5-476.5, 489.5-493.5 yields 402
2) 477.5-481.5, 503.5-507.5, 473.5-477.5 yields 475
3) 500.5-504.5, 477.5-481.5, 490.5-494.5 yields 438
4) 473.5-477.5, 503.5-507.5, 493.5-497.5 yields 552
